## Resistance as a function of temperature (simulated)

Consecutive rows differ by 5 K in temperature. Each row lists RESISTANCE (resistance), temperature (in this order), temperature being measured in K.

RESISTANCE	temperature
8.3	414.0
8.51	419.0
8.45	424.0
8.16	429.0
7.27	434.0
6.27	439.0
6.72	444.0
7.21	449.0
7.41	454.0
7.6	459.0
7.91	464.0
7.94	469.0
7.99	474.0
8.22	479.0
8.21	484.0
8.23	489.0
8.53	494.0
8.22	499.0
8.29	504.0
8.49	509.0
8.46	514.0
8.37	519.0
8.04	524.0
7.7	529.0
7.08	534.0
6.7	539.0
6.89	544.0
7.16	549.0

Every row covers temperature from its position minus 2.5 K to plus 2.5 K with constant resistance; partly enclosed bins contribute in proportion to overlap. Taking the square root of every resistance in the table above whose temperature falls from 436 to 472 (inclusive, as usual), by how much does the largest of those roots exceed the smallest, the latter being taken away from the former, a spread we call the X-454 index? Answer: 0.31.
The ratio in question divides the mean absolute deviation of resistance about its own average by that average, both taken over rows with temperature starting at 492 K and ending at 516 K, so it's 0.01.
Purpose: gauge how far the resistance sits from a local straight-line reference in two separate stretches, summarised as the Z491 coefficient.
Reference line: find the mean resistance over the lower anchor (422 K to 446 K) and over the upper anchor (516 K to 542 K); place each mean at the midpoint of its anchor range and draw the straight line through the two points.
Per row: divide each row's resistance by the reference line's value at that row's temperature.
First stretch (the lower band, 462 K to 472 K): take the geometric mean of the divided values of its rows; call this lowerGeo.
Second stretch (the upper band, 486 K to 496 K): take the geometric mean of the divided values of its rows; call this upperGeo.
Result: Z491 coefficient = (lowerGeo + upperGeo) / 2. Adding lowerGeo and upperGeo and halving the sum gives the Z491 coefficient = 1.09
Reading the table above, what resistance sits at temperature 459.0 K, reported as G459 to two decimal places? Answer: 7.60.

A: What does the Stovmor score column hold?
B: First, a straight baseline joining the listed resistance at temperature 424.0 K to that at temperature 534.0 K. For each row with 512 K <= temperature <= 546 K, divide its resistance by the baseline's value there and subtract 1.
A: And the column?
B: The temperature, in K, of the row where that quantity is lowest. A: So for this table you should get 539.0 K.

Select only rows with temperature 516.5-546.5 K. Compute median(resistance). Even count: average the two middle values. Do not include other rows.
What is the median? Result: 7.39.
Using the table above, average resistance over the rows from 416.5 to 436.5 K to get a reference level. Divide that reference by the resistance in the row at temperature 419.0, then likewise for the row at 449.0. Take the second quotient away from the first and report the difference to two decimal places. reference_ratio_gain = -0.17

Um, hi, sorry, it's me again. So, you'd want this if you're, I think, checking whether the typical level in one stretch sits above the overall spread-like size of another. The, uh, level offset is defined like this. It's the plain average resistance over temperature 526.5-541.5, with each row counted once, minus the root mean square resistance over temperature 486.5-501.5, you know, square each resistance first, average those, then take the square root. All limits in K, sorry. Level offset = -1.2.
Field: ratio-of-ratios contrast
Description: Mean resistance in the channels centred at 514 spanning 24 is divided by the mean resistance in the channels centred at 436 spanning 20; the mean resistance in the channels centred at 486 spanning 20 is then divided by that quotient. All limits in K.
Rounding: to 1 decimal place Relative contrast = 7.1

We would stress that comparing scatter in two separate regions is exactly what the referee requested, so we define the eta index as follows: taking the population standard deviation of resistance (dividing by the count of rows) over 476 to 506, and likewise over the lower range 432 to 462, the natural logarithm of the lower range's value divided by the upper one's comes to 1.4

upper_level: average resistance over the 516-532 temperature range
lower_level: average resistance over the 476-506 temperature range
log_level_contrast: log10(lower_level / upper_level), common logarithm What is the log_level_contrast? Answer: 0.01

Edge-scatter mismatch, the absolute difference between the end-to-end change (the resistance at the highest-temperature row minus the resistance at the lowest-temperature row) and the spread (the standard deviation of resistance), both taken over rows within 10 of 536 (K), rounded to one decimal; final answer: 1.2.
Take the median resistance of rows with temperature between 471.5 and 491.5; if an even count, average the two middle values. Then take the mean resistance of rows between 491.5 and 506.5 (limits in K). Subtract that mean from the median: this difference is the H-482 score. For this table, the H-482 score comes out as -0.13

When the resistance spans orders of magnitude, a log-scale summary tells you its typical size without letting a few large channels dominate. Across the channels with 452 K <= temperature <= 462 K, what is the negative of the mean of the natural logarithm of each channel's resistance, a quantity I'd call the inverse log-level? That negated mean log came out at -2.02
